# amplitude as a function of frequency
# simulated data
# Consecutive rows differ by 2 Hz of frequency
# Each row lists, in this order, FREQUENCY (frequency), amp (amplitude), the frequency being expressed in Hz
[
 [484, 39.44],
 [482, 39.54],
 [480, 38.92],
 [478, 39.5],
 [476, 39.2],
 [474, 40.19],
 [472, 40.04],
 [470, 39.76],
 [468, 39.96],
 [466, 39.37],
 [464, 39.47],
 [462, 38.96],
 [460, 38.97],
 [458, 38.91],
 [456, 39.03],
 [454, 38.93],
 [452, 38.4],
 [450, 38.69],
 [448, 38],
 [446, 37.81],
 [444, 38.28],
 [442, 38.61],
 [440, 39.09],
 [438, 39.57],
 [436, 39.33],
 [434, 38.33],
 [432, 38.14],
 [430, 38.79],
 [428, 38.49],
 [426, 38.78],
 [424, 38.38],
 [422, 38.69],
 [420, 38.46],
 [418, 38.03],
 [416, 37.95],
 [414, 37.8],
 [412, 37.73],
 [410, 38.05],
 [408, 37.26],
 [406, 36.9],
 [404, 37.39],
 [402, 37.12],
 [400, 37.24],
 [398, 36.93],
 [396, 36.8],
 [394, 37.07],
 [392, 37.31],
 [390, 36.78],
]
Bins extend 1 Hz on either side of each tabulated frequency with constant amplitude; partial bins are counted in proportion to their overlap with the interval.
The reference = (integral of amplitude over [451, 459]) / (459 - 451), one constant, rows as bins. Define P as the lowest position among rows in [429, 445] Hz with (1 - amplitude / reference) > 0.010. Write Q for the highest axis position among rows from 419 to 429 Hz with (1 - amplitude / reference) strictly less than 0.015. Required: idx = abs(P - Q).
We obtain 4 Hz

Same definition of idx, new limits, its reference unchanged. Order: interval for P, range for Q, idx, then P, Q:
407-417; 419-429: 20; 408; 428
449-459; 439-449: 8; 452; 444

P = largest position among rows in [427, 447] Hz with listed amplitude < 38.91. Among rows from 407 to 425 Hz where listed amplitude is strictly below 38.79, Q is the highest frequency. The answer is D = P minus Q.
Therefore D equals 22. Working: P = 446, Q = 424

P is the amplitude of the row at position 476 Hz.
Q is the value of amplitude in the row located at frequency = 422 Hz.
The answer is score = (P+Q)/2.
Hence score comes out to 38.9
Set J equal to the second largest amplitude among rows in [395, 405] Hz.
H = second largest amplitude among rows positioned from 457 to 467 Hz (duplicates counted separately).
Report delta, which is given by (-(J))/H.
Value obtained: -0.95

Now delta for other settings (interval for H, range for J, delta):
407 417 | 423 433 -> -1.02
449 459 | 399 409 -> -0.96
